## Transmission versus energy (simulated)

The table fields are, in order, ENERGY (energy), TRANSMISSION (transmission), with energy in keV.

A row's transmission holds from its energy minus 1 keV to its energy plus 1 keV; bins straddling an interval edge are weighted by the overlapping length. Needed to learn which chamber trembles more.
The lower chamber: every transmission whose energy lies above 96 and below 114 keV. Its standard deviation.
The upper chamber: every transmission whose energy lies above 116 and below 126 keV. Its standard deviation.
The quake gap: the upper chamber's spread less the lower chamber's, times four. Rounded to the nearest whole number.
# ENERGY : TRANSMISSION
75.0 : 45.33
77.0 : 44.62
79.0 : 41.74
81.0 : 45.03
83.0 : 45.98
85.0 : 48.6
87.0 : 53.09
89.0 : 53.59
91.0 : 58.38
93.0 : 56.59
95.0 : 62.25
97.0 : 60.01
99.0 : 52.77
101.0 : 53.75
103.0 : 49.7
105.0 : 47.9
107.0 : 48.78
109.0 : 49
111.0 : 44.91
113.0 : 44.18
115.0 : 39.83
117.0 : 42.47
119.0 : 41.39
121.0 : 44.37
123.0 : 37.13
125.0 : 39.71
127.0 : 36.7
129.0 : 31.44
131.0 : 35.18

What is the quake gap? -8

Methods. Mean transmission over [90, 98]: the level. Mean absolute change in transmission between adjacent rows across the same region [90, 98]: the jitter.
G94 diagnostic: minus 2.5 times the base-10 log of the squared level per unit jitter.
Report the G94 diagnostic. -7.6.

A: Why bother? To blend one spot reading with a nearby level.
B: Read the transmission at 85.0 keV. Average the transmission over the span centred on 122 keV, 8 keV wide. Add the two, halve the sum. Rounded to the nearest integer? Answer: 45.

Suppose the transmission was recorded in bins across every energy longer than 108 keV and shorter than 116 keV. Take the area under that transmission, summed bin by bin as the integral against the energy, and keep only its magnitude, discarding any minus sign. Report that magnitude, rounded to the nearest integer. 356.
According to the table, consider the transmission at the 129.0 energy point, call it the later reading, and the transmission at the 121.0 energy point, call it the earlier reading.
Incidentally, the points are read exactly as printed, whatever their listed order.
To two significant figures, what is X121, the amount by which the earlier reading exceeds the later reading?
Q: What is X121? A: 13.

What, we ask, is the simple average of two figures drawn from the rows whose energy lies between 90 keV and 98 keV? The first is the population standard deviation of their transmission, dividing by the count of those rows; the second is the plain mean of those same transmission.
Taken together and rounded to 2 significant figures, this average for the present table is 31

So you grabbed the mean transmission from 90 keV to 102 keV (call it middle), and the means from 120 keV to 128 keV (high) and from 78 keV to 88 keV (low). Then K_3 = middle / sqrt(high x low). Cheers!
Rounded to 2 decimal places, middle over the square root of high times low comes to 1.33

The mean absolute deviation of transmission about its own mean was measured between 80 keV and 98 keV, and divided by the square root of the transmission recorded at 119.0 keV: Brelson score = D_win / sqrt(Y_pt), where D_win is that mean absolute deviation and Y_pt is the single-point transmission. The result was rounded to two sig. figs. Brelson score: 0.77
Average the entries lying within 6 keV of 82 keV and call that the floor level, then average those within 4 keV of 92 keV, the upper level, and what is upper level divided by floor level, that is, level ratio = 1.24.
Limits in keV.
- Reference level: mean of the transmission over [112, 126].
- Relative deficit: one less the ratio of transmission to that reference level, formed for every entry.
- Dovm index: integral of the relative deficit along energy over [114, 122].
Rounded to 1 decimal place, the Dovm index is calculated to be -0.1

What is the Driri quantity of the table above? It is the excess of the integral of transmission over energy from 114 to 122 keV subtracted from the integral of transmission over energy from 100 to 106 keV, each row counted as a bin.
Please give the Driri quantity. -33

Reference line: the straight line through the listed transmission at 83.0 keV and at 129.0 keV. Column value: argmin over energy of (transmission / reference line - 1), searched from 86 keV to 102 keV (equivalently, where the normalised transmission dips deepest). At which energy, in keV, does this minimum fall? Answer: 87.0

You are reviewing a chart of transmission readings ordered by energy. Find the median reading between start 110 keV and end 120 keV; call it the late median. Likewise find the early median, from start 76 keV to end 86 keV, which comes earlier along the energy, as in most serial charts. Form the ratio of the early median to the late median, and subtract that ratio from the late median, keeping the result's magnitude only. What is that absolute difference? 41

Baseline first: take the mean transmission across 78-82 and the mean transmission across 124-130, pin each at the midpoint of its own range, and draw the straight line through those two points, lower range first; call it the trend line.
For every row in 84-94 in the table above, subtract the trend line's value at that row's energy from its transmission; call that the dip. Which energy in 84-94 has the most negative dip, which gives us 85.0 keV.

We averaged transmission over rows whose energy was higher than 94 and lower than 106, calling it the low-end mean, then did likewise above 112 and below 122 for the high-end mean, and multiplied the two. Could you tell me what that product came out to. 2309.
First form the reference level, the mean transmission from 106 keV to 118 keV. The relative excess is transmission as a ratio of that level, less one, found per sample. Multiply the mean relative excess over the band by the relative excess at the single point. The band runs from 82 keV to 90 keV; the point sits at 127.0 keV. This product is -0.022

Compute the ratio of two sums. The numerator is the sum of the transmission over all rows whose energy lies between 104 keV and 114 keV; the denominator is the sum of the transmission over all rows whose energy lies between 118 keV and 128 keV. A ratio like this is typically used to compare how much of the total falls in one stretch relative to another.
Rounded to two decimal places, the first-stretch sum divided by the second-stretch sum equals 1.18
